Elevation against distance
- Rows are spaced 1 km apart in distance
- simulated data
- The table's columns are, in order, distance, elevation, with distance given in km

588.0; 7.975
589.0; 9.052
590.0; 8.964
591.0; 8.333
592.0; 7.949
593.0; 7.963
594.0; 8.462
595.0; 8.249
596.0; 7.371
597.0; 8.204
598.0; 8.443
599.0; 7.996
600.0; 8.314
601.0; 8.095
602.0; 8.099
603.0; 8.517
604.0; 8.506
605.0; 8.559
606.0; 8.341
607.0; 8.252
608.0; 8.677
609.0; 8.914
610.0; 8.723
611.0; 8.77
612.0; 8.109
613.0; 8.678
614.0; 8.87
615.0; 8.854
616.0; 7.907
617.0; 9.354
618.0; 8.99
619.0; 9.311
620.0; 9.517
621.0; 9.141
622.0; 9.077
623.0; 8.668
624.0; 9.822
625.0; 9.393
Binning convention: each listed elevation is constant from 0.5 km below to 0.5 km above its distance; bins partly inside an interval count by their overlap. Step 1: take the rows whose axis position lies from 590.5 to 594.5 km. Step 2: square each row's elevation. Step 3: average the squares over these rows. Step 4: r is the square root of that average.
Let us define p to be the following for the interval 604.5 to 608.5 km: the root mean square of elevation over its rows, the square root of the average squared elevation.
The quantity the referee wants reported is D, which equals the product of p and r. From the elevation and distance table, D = 69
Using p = 8.5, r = 8.18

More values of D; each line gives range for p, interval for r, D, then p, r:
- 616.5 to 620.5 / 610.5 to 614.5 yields 80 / 9.3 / 8.61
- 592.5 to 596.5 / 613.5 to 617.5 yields 70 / 8.0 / 8.76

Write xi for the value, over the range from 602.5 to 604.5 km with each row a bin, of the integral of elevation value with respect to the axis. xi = 17.0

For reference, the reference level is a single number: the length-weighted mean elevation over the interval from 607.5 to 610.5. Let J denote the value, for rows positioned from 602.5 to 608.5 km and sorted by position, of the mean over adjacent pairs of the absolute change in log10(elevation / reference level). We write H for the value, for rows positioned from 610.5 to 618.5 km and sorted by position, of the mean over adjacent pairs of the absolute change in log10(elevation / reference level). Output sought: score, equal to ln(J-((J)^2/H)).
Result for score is -5.12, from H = 0.0304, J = 0.008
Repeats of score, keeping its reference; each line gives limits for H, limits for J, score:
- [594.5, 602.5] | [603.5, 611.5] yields -5.21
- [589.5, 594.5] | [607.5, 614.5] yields -5.79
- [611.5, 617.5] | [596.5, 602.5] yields -4.86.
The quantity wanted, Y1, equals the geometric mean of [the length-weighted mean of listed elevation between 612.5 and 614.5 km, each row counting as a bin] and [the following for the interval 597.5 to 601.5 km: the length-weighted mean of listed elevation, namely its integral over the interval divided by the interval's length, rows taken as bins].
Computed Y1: 8.49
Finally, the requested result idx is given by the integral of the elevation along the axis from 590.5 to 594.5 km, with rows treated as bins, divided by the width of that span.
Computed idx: 8.18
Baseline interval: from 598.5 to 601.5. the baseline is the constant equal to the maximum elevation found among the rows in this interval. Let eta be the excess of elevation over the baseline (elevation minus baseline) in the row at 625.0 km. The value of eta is 1.1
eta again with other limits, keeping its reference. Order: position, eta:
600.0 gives 0.0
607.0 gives -0.1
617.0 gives 1.0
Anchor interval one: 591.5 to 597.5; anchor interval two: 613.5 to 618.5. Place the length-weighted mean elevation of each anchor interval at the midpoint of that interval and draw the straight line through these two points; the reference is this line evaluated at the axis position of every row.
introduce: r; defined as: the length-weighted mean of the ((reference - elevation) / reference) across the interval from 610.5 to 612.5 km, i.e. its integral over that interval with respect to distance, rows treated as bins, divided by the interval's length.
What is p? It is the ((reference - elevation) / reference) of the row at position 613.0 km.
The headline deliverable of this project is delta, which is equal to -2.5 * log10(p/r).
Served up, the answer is 3.2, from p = 0.00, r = 0.023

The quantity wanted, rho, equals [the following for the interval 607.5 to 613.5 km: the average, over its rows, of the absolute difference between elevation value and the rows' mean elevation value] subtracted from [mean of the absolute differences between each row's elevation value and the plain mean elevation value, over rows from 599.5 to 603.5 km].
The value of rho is -0.02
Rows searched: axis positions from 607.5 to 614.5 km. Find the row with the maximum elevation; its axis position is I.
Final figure 609.0 km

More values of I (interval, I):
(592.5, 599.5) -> 594.0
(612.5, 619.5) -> 617.0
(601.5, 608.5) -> 608.0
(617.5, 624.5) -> 624.0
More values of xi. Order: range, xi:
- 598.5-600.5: 16.3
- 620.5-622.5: 18.2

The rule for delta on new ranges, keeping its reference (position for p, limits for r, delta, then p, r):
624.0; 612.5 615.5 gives -2.4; -0.08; -0.009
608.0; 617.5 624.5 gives 0.4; -0.02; -0.027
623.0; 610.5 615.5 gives -2.6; 0.04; 0.004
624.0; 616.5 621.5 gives -0.8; -0.08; -0.041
